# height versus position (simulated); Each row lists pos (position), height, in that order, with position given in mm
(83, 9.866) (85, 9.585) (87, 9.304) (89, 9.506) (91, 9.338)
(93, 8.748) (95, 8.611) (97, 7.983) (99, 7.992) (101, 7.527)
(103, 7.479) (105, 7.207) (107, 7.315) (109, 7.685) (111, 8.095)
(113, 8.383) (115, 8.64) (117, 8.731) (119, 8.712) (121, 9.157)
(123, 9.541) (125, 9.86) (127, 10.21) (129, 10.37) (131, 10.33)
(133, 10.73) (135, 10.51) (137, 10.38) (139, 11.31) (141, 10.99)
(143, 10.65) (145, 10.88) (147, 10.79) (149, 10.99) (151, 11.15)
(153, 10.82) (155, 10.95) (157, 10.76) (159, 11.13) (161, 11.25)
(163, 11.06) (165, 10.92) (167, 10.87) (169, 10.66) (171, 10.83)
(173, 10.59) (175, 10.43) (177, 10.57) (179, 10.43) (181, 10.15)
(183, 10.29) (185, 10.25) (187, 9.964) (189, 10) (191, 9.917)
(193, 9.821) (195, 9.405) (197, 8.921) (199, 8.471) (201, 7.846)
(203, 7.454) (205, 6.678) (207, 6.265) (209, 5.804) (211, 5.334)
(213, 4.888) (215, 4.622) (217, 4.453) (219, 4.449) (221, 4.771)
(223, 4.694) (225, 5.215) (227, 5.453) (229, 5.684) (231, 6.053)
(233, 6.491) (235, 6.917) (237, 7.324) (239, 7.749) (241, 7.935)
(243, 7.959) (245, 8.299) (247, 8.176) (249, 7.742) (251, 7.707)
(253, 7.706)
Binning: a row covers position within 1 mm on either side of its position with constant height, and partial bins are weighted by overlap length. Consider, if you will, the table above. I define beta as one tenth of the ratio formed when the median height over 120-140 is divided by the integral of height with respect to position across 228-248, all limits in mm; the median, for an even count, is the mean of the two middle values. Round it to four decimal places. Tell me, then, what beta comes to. 0.0071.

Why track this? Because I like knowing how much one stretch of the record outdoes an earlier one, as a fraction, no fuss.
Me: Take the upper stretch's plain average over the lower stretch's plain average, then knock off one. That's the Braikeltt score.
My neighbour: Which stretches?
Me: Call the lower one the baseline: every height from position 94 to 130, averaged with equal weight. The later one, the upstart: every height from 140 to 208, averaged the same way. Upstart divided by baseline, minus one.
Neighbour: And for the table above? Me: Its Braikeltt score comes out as 0.18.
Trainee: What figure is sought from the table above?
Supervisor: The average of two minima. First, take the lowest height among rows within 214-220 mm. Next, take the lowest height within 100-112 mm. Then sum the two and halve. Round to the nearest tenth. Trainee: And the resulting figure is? 5.8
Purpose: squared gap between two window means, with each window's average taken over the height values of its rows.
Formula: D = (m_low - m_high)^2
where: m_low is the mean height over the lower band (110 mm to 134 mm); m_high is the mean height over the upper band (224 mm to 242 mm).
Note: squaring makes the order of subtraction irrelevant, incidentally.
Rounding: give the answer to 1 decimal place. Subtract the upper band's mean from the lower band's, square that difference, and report 8.2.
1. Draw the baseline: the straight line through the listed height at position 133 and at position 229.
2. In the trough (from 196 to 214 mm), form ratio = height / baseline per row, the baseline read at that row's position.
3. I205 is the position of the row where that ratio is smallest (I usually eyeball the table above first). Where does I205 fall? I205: 213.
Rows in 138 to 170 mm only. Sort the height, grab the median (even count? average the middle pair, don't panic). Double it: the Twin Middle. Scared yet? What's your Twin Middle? 21.9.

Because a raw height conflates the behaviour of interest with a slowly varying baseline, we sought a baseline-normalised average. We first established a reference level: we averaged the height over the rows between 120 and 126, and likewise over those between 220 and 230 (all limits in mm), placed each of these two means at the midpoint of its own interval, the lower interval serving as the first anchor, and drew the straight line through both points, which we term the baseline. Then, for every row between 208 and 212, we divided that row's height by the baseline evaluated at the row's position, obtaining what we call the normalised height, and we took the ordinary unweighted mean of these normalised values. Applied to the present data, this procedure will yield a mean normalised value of 1.0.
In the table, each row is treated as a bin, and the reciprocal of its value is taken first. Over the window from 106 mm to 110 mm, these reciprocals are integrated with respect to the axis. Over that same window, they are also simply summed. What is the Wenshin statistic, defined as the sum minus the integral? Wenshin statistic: -0.27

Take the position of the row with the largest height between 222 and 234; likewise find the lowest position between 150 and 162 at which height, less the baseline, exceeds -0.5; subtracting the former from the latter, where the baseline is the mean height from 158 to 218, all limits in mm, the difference -82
